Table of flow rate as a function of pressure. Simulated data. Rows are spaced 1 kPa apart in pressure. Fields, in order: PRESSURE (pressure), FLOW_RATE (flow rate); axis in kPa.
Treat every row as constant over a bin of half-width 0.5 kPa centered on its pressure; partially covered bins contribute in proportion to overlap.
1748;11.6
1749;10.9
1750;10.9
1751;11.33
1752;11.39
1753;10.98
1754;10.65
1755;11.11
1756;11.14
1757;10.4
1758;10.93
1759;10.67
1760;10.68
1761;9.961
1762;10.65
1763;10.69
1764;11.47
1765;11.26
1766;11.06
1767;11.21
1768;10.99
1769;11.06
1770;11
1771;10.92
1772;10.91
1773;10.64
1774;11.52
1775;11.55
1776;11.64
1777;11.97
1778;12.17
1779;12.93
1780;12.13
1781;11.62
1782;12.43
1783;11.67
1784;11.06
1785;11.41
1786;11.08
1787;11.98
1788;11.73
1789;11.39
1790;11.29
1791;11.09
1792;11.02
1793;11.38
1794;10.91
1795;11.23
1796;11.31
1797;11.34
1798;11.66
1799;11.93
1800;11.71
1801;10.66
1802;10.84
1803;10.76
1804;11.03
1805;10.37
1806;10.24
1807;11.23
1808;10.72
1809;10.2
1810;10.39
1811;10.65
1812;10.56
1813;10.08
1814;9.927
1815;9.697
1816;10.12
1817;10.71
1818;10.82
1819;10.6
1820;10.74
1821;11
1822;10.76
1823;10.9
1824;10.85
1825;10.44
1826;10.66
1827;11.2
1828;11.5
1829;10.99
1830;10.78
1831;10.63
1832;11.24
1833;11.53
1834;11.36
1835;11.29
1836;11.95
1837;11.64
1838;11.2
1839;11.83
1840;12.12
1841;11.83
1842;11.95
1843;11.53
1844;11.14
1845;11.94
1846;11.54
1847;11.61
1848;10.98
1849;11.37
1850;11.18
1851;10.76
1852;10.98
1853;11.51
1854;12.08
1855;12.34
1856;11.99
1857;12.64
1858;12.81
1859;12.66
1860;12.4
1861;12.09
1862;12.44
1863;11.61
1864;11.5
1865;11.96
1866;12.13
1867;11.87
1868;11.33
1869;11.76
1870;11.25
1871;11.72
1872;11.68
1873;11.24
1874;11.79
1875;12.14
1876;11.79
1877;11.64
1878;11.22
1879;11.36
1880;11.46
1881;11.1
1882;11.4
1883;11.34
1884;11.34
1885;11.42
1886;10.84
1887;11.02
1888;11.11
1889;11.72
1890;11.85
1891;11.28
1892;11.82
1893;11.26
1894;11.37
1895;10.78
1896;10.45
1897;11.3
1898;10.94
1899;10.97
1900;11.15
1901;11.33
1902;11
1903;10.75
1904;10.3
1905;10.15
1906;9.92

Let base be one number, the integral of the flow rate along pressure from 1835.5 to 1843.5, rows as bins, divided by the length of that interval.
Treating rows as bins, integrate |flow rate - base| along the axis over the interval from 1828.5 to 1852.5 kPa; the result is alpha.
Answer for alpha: 10.9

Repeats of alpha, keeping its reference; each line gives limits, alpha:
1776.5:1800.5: 10.2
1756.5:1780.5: 18.1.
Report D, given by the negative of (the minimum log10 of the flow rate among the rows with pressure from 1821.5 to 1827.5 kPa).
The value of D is -1.02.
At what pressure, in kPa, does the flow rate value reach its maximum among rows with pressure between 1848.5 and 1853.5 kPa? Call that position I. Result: 1853 kPa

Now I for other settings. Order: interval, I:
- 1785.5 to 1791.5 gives 1787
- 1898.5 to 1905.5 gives 1901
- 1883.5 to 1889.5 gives 1889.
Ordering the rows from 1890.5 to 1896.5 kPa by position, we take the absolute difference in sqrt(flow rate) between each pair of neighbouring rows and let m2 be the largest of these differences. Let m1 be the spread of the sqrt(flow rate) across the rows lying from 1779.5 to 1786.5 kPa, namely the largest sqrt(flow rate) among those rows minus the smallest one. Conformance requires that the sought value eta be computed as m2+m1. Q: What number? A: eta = 0.29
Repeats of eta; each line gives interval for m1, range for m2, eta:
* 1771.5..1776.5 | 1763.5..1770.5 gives 0.18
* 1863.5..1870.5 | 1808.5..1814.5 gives 0.20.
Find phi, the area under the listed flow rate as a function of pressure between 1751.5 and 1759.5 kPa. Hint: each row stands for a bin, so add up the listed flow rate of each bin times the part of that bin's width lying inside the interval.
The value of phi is 87.3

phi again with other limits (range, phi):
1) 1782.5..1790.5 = 91.6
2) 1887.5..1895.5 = 91.2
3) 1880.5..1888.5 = 89.6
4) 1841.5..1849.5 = 92.1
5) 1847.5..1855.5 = 91.2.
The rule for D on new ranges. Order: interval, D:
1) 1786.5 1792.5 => -1.04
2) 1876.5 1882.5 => -1.05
